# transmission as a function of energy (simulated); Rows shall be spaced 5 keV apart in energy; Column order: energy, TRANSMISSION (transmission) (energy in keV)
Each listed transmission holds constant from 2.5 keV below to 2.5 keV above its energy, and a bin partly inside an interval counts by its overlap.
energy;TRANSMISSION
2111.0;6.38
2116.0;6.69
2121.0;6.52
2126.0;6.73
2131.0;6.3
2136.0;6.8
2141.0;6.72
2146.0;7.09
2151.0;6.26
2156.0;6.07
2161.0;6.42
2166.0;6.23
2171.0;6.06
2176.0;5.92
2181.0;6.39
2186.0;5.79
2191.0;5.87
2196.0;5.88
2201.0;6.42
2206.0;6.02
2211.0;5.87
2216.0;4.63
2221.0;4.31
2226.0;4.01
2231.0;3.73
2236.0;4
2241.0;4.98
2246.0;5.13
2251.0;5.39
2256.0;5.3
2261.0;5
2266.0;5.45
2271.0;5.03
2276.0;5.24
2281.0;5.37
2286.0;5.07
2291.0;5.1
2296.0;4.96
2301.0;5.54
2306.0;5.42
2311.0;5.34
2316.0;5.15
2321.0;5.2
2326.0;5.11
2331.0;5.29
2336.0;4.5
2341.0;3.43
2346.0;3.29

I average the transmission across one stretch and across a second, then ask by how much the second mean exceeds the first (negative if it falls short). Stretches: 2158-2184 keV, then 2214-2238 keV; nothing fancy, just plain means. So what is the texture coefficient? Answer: -2.1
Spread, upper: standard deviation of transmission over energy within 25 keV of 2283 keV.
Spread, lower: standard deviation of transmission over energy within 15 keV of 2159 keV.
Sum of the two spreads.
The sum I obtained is 0.6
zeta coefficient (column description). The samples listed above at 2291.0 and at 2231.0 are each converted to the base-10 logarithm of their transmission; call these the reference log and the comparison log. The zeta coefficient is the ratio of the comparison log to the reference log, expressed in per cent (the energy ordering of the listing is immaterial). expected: 81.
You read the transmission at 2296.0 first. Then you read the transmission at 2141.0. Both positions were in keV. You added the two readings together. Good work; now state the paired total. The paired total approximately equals 11.7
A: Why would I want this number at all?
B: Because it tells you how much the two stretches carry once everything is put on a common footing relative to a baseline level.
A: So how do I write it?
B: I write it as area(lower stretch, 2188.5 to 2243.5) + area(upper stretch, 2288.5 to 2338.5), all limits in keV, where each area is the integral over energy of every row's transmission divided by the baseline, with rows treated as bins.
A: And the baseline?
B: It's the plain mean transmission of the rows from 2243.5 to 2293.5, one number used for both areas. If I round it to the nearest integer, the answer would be 103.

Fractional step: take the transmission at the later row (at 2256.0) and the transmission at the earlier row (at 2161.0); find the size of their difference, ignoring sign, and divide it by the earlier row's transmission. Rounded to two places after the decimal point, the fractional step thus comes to 0.17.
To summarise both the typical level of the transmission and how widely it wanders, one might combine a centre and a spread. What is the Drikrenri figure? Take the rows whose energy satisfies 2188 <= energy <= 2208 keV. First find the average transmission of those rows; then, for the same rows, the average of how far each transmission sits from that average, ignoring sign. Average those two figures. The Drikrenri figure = 3.1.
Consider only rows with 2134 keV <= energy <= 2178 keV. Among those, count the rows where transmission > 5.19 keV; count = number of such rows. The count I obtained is 9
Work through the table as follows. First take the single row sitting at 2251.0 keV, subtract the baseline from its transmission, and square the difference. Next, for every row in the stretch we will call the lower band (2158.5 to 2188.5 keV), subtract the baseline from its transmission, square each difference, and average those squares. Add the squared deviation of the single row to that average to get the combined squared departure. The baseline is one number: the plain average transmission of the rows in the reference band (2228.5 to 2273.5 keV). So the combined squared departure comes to 1.9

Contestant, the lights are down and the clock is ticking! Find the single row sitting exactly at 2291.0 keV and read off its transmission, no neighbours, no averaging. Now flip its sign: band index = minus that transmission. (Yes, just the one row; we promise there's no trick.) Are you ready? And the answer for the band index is -5.1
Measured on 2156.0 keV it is -6.1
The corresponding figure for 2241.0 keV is -5.0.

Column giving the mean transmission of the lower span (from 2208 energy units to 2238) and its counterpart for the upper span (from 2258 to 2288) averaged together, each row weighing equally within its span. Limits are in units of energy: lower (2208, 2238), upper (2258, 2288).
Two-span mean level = 4.8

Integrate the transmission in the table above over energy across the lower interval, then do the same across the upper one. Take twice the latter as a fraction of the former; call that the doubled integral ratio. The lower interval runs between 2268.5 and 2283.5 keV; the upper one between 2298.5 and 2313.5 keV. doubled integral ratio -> 2.08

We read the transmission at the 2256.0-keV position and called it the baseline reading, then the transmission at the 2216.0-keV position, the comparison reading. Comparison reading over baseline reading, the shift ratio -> 0.87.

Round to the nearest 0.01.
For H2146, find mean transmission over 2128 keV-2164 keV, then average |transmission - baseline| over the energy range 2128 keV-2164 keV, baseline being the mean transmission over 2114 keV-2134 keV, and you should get 0.30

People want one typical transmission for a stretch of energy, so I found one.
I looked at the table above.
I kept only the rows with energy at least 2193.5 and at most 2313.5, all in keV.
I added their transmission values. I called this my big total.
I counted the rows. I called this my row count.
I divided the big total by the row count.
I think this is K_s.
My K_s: 5.1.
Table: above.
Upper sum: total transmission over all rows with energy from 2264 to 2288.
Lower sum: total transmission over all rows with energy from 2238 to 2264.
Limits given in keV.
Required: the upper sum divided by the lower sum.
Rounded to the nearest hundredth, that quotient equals 1.01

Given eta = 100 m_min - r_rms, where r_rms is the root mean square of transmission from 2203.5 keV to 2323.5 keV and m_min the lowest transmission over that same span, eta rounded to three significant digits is 368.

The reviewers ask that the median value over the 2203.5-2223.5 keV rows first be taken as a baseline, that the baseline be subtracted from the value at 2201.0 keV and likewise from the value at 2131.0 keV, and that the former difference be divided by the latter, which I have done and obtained 1.1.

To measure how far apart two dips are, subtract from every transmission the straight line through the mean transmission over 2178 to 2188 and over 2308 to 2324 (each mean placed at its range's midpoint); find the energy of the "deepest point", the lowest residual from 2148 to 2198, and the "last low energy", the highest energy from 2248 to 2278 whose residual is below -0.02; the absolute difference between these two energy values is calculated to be 90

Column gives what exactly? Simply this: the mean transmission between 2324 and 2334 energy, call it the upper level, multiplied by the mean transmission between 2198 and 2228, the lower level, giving 27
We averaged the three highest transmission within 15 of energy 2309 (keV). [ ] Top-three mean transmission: 5.4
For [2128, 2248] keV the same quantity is 6.9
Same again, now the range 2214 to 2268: 5.4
